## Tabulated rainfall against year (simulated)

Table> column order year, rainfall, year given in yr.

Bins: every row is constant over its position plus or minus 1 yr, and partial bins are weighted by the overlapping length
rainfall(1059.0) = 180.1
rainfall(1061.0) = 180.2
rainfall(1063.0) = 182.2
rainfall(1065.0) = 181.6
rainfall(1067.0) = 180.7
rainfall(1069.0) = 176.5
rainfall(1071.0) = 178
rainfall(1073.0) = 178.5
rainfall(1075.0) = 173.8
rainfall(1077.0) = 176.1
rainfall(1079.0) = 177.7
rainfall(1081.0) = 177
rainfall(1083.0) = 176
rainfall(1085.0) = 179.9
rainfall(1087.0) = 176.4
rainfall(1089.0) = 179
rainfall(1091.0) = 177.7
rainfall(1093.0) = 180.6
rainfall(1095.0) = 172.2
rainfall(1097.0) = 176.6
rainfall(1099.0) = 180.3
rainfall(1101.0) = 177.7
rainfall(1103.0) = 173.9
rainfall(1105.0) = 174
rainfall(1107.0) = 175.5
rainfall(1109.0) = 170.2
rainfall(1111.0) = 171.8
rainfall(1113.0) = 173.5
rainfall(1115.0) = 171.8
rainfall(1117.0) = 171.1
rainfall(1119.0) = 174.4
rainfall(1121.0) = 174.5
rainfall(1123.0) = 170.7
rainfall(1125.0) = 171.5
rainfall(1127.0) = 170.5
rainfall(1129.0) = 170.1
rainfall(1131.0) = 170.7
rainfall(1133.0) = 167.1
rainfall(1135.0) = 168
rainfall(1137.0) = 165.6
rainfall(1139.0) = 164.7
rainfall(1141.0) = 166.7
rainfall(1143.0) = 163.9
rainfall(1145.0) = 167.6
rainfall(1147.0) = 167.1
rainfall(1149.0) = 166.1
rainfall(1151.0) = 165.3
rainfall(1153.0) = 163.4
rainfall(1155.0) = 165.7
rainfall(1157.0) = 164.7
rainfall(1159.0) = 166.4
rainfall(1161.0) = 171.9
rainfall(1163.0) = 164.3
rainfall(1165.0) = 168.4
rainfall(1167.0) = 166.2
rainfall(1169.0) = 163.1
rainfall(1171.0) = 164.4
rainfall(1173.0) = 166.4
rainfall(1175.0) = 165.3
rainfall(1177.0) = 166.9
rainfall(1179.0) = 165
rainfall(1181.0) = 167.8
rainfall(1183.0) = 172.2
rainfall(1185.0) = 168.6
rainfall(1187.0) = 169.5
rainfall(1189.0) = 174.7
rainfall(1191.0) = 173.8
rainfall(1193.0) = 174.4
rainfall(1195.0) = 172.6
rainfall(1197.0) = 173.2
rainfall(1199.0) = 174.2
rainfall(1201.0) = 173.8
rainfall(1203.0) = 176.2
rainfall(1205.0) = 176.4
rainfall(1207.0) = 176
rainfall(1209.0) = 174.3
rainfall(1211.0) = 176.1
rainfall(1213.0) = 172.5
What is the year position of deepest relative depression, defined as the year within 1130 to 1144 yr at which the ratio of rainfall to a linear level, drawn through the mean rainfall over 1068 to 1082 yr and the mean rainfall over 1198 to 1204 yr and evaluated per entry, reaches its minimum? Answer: 1143.0 yr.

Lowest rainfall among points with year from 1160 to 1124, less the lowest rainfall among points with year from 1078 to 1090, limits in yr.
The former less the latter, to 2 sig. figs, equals -13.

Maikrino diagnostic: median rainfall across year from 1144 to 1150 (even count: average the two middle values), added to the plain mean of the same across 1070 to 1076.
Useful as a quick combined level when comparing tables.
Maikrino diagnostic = 344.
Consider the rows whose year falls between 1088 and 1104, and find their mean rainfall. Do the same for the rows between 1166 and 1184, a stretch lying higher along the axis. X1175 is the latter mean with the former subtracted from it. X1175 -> -11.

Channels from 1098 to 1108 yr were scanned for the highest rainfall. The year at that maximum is 1099.0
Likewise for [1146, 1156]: 1147.0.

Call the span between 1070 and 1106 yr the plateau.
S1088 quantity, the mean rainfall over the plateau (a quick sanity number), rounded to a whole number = 177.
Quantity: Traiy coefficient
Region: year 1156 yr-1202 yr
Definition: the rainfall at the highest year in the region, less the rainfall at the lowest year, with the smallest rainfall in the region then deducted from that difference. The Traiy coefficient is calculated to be -154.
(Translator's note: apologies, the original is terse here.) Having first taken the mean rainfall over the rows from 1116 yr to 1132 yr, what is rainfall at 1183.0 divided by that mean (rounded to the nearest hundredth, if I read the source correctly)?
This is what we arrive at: 1.00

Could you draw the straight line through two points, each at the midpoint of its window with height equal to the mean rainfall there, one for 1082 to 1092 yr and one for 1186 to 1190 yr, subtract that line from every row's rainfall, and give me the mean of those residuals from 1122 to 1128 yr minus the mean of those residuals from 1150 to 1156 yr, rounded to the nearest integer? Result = 5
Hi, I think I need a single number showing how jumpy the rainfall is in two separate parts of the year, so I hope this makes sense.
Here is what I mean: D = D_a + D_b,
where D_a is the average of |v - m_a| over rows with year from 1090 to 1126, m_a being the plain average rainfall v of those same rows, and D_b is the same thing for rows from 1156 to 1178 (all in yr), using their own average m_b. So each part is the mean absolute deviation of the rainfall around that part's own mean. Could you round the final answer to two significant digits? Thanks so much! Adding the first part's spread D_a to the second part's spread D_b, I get 4.2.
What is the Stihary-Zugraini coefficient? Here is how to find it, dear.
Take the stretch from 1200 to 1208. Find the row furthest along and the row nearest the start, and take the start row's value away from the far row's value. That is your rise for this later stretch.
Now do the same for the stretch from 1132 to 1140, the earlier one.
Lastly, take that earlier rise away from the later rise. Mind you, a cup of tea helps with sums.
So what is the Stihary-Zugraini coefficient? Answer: 5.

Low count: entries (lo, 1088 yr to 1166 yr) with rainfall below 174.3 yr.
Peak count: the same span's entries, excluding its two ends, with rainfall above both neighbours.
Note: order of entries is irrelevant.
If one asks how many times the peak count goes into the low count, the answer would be 2.50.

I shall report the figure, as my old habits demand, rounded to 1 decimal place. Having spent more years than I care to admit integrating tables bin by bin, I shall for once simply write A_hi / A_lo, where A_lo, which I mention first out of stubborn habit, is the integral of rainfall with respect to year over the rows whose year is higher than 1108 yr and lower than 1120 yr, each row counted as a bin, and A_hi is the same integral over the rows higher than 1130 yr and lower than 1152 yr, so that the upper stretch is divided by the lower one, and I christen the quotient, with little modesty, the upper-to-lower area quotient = 1.8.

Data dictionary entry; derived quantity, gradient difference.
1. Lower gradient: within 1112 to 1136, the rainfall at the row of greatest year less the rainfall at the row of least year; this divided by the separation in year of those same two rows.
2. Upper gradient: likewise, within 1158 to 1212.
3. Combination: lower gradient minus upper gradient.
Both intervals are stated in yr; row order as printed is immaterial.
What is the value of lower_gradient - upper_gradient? -0.4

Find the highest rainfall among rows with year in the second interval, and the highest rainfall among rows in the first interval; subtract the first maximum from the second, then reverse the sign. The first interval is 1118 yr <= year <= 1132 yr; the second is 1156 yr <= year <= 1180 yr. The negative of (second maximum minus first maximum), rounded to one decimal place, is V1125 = 2.6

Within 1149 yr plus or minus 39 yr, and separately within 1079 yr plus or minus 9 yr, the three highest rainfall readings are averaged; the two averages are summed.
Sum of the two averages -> 353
